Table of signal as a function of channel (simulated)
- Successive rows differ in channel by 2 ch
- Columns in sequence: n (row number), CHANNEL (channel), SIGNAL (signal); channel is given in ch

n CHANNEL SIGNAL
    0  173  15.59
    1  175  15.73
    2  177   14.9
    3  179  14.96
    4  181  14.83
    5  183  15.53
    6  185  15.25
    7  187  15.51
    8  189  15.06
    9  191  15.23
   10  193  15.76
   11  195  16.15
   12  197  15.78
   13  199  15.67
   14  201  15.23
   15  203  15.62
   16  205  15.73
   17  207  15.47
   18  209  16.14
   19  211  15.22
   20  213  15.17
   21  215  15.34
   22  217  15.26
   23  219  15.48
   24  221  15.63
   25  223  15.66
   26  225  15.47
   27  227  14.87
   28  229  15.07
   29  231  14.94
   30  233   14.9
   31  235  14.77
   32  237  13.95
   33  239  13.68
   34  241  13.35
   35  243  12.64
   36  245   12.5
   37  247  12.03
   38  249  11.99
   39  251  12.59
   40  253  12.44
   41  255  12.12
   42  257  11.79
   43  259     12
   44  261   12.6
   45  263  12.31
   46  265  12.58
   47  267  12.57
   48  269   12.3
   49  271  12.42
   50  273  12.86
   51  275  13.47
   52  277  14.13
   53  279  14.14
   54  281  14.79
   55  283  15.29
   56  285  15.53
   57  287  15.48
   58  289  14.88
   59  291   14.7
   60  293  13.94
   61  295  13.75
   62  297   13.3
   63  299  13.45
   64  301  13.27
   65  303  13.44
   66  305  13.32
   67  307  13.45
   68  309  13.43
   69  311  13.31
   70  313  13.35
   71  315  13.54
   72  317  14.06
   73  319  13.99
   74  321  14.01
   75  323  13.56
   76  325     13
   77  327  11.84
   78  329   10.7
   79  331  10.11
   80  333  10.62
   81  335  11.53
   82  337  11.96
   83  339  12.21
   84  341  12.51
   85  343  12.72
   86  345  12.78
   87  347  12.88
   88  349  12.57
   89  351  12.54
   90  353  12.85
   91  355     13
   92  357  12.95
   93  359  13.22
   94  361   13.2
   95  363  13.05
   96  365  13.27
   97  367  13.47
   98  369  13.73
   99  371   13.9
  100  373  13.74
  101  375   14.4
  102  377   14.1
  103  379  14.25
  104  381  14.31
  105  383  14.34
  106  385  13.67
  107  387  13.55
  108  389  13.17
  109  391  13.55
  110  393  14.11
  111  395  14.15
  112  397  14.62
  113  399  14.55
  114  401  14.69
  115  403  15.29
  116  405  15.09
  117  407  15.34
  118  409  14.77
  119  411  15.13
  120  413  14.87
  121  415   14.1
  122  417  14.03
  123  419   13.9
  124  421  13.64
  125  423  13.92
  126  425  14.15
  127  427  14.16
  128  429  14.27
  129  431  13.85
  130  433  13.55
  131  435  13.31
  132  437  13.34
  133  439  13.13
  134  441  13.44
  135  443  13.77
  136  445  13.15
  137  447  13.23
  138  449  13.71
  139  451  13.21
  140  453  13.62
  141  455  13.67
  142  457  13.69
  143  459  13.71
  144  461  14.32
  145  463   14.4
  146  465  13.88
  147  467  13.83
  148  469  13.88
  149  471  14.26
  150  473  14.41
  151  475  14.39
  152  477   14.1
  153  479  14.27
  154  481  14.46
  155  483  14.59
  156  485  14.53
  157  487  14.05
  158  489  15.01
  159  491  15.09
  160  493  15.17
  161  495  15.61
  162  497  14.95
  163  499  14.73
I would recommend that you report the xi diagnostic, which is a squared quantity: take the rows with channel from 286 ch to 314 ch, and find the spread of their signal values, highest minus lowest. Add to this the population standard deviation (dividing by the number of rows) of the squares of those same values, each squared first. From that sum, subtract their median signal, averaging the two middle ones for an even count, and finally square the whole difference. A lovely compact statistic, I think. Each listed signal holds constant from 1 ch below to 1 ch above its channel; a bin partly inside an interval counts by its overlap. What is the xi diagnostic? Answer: 68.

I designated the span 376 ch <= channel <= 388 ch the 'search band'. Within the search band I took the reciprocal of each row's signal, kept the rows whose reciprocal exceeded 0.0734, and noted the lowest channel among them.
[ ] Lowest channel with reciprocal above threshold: 387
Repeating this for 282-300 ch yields 297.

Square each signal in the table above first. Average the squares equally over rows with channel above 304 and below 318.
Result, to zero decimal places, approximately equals 182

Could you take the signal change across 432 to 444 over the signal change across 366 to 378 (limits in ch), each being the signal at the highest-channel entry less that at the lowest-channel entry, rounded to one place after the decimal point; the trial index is 0.3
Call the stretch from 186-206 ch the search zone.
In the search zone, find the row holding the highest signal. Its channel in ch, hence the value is 195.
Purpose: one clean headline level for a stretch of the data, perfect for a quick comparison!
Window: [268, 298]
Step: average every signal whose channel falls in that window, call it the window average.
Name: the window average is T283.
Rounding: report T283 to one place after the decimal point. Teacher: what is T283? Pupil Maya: 14.1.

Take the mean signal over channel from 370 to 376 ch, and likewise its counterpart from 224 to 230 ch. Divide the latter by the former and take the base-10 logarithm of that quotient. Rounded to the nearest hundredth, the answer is 0.03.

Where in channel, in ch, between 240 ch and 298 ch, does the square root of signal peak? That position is 285 ch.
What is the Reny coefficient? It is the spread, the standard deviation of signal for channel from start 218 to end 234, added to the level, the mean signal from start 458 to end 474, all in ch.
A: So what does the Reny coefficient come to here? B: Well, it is 14.4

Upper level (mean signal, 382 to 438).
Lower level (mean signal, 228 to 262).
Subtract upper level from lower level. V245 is -1.0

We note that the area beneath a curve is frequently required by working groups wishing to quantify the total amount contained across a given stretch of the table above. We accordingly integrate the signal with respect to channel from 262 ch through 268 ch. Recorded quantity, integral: 74.9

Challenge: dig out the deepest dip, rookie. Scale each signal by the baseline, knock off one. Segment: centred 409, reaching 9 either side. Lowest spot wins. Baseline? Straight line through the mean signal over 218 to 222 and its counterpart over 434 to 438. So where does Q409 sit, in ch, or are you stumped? 417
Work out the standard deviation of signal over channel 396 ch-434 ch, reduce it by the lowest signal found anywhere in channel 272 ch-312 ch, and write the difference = -12.3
